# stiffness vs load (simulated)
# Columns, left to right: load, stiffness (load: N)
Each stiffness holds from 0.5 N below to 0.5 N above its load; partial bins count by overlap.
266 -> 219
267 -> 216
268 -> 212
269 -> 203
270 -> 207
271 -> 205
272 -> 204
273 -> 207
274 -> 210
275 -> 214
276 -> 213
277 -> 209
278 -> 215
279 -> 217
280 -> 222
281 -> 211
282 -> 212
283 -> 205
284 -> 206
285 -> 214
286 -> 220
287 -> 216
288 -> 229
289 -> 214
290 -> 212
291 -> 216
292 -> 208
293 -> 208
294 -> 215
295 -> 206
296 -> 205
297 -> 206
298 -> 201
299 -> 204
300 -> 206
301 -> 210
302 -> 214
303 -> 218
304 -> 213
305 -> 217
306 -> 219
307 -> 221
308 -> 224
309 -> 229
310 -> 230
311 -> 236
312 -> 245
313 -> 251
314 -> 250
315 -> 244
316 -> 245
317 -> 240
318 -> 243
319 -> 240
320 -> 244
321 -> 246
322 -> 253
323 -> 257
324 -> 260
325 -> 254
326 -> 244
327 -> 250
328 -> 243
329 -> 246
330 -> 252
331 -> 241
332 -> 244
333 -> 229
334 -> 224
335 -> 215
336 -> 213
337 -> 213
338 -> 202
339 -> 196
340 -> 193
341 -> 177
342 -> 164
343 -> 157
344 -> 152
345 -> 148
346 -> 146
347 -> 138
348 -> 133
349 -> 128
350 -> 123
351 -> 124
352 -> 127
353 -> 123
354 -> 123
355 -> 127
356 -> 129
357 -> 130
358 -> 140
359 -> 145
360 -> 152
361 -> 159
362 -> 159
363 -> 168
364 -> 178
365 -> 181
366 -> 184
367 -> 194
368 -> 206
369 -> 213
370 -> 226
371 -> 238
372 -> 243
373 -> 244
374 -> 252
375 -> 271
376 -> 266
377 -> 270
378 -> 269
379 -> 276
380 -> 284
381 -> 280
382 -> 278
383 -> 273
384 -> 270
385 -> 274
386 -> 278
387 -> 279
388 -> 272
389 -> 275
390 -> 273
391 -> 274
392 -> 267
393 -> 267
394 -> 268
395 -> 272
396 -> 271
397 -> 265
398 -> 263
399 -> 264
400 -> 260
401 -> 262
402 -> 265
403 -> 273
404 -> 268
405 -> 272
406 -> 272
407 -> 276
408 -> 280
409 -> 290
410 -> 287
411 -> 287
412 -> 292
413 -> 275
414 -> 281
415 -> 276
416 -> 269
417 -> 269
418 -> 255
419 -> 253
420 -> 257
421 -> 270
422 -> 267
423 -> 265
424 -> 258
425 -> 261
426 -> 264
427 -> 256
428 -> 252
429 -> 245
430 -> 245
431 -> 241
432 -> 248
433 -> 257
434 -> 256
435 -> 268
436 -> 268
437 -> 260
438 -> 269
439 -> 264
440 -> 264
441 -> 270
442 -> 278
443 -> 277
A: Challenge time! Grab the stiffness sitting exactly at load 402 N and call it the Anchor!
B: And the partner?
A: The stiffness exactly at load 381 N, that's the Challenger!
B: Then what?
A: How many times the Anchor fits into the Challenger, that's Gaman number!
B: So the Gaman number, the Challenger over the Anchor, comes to 1.06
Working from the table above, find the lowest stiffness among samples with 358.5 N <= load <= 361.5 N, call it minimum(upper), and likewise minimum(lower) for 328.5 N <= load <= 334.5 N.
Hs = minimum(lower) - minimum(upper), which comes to 79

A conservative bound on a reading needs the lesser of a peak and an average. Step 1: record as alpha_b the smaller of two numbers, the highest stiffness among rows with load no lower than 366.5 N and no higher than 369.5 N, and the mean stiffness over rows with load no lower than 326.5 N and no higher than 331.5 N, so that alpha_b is 213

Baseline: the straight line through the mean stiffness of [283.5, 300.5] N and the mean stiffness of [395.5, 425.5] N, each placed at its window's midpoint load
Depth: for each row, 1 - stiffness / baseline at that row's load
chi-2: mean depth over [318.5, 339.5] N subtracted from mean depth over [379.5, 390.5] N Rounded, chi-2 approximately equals -0.04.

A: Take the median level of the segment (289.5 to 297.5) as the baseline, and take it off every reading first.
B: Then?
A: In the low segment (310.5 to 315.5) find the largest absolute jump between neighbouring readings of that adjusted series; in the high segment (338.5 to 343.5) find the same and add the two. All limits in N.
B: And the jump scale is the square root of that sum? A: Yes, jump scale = 5.0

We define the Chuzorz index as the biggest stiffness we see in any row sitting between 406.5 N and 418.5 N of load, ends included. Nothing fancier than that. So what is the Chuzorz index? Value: 292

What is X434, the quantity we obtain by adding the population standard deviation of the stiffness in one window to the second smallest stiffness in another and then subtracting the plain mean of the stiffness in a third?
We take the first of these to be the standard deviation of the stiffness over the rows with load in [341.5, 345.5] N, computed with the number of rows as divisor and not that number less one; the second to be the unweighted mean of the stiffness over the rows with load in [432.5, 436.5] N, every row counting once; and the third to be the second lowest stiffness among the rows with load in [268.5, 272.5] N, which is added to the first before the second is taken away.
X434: -52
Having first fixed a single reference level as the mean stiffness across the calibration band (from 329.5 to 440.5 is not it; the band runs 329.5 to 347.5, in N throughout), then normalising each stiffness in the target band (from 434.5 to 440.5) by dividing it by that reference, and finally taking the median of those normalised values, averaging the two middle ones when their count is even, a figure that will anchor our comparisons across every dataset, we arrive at 1.37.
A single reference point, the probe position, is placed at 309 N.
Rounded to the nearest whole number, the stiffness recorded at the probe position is 229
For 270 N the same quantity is 207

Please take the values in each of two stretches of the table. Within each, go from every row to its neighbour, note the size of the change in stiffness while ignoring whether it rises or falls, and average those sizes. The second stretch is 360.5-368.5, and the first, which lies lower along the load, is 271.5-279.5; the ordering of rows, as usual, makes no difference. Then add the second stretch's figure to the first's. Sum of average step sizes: 10.0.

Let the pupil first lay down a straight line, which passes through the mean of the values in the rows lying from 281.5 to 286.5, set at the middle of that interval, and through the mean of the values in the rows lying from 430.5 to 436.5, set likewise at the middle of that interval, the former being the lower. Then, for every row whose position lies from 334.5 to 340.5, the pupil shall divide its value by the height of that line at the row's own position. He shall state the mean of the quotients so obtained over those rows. 0.90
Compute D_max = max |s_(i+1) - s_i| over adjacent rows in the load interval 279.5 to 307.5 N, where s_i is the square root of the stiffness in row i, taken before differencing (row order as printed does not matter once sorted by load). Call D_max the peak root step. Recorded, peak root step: 0.50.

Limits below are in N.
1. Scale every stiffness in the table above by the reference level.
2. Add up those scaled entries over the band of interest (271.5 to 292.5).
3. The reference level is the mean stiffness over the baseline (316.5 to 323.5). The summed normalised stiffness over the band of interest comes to 18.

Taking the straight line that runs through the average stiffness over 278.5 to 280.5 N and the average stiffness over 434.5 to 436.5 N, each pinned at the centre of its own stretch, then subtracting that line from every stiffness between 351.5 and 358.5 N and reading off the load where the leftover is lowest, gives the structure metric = 354 N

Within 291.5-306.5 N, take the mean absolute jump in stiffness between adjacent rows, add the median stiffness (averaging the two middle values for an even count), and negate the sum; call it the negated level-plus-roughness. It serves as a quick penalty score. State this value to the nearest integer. -212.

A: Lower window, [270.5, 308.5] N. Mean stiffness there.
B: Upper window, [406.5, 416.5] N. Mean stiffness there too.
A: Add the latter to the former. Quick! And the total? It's 494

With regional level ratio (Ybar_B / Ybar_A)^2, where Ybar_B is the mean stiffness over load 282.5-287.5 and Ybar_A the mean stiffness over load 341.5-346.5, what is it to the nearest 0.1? 1.9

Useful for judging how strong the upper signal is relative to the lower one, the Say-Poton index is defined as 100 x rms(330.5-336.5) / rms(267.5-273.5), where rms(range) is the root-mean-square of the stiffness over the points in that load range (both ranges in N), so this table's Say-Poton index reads 110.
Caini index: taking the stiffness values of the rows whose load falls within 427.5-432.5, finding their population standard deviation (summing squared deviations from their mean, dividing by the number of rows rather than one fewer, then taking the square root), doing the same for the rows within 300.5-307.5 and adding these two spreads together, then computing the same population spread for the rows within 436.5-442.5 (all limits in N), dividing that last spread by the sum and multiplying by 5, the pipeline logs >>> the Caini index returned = 4.0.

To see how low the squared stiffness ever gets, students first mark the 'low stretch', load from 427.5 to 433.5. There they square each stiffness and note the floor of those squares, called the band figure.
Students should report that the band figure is 58081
